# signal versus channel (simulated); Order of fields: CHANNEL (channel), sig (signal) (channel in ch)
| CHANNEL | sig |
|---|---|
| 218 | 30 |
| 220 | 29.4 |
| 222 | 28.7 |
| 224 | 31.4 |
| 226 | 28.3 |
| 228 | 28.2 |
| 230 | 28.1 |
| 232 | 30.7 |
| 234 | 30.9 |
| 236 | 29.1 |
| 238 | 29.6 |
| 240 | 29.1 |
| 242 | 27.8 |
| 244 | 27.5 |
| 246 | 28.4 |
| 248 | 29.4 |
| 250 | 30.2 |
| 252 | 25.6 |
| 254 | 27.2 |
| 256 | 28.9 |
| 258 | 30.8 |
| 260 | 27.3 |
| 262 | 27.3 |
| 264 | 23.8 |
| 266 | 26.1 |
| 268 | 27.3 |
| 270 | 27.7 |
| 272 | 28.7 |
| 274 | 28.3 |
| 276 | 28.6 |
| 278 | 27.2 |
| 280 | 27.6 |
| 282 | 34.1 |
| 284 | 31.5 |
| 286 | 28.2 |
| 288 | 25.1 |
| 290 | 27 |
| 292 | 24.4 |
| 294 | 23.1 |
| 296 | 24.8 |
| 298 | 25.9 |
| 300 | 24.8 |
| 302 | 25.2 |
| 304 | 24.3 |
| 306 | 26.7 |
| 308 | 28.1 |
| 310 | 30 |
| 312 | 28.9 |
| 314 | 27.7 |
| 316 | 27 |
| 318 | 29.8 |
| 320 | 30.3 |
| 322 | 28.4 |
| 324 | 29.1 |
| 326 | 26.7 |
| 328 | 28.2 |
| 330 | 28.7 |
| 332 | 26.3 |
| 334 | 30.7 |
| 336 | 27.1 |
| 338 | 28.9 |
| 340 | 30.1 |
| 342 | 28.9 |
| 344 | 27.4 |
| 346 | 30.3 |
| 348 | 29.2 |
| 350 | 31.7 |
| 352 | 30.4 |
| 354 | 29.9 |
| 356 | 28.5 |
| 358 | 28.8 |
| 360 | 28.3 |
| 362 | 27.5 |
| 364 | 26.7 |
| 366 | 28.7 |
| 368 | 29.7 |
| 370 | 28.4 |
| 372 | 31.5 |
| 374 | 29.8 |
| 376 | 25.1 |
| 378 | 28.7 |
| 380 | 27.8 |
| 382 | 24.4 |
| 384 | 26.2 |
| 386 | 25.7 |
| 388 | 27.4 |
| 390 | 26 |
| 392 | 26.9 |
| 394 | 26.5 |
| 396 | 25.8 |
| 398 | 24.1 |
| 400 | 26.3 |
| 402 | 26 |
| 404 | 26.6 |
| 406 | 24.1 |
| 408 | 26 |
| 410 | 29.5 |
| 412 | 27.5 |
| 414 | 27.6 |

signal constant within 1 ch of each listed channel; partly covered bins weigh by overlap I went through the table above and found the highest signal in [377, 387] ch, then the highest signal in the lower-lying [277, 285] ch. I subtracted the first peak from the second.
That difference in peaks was 5.4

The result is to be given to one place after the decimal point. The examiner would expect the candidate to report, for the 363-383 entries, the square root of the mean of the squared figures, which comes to 28.2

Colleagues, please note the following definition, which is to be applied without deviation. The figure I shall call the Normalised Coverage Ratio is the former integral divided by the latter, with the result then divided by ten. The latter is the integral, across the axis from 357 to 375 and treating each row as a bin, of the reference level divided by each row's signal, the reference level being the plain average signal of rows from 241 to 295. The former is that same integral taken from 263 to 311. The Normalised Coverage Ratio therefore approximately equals 0.29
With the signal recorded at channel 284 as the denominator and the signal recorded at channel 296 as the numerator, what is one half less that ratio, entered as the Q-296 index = -0.29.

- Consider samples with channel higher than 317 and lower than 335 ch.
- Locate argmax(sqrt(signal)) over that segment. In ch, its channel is 334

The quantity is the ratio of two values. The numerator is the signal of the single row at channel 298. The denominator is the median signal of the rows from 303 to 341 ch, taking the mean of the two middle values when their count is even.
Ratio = 0.91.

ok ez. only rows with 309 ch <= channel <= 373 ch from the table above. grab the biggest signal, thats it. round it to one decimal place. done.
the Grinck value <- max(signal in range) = 31.7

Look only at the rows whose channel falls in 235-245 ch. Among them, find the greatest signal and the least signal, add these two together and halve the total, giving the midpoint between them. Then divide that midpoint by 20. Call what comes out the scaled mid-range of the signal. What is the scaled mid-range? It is 1.43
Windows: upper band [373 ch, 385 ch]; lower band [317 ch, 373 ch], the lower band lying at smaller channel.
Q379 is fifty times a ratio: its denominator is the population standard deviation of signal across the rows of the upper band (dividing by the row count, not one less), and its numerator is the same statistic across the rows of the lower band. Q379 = 36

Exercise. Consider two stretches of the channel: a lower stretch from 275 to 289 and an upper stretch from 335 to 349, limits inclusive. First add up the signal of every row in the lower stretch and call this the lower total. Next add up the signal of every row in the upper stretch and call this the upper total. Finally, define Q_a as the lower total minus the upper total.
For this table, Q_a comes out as 0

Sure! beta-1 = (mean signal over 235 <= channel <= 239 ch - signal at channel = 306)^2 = 7.0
